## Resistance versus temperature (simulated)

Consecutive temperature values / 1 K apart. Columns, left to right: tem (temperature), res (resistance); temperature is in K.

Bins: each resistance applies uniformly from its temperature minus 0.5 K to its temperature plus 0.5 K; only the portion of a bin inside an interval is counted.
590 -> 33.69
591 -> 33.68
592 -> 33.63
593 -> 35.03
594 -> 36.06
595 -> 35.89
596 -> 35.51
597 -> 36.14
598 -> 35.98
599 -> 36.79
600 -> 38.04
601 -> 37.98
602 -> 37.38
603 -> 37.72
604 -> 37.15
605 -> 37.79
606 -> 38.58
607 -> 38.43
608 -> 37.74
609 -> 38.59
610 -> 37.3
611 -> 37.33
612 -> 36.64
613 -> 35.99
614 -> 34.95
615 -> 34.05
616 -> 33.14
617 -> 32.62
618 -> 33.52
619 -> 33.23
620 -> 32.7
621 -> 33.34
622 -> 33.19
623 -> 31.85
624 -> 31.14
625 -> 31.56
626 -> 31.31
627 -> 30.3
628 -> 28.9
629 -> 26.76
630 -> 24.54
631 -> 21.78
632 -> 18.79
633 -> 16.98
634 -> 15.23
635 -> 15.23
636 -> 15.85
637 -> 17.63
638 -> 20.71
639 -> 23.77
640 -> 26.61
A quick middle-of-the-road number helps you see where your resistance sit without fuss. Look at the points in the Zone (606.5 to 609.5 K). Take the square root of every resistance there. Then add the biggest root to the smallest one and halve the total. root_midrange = 6.2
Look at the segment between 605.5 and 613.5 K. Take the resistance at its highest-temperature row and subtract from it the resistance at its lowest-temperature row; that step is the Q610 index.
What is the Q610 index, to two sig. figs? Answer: -2.6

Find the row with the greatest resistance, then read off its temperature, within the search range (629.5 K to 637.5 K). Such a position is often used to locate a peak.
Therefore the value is 630 K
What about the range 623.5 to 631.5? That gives 625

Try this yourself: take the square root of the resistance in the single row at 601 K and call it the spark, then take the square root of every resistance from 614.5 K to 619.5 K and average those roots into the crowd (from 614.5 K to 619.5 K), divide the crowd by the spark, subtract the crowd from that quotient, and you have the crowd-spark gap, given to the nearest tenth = -4.8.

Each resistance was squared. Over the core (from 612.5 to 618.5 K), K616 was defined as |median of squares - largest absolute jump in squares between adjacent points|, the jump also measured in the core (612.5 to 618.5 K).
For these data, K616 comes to 1068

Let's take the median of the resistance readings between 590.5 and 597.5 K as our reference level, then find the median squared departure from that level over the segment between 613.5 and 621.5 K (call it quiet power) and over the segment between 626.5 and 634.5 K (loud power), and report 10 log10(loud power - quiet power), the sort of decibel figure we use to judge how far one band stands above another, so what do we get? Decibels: 22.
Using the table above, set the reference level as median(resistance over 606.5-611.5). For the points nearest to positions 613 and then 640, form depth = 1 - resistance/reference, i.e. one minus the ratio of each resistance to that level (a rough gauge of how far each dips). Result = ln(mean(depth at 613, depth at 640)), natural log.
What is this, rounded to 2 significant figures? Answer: -1.8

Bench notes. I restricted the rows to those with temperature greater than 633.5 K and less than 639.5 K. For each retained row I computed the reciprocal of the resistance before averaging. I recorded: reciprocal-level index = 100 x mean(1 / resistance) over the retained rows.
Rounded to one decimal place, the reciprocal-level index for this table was 5.7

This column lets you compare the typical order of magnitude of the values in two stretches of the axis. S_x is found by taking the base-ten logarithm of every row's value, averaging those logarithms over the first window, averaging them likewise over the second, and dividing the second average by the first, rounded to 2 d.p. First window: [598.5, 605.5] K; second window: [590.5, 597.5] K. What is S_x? 0.98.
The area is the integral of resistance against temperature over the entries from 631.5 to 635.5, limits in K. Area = 66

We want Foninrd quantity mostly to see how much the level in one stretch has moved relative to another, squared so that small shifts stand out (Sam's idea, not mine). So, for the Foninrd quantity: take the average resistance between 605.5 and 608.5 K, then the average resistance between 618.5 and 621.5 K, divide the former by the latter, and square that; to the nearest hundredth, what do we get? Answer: 1.34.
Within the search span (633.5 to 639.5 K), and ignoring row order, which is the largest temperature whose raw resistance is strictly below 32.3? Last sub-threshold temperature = 639 K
